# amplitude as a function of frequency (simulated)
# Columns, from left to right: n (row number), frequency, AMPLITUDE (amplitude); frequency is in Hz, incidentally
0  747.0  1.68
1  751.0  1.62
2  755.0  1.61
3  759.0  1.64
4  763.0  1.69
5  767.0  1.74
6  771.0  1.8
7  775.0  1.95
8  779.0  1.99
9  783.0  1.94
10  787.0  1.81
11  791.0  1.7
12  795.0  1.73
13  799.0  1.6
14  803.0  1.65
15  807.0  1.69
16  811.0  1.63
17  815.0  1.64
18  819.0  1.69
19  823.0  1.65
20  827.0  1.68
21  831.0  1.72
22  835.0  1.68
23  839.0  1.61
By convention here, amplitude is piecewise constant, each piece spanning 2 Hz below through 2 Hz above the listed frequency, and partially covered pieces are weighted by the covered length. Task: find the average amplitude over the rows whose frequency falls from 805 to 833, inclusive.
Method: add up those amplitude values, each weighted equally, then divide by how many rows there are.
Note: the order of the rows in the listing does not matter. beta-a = 1.671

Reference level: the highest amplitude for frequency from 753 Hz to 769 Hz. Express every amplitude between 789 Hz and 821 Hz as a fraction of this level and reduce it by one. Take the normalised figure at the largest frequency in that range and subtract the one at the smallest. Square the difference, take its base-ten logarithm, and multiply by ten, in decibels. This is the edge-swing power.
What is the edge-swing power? -45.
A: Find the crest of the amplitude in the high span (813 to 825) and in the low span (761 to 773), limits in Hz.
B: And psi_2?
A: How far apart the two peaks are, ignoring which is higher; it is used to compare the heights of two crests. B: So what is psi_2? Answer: 0.11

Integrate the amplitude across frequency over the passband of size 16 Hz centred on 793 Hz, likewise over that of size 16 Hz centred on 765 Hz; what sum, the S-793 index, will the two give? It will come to 54.8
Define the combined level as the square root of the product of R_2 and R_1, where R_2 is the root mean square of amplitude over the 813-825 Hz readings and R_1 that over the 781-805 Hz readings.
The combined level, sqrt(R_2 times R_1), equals 1.70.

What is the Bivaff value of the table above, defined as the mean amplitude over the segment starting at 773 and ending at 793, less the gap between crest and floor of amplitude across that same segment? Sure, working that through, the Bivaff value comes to 1.59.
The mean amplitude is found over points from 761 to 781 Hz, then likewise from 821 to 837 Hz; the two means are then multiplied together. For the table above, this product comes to 3.09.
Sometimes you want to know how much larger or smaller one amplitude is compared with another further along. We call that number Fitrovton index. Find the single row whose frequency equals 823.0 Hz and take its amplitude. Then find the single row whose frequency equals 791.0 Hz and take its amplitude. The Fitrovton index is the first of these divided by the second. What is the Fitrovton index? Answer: 0.97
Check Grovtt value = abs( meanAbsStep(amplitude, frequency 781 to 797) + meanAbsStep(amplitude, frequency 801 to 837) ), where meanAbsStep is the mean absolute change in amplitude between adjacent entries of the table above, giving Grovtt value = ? 0.129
